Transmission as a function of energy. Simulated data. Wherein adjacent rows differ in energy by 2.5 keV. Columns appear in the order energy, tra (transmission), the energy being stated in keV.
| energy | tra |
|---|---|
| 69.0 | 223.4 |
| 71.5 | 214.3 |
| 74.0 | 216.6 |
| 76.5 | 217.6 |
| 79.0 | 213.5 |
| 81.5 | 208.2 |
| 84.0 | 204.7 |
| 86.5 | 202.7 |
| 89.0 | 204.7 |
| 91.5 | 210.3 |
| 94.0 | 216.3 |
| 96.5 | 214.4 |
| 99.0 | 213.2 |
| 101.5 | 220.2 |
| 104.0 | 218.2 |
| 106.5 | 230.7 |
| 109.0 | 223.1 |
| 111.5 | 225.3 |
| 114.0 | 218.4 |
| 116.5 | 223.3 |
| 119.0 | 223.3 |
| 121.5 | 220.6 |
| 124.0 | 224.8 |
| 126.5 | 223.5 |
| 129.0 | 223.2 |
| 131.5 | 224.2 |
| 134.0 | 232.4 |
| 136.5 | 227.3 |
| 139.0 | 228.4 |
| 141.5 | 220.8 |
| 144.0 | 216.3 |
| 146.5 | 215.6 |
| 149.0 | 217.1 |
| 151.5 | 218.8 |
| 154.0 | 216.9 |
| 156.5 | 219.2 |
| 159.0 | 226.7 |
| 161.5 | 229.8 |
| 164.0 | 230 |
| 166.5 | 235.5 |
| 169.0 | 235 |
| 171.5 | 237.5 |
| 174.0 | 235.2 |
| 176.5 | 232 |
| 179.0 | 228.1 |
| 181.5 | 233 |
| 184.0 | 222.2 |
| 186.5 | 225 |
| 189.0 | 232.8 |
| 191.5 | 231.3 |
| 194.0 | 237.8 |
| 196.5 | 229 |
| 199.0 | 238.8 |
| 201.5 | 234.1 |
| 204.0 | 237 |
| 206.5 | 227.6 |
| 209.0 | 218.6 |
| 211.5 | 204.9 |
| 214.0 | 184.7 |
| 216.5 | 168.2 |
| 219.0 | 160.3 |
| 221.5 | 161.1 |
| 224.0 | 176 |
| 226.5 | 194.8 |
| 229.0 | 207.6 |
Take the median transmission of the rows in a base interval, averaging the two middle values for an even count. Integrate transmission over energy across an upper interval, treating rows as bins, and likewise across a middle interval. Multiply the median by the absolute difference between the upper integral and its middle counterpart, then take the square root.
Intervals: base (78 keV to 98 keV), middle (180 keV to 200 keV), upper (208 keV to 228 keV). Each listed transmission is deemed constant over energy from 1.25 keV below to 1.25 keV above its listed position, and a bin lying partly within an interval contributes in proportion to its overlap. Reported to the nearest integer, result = 447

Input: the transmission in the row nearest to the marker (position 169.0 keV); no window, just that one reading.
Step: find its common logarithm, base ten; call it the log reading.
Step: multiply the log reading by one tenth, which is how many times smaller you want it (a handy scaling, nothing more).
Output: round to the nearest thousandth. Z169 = 0.237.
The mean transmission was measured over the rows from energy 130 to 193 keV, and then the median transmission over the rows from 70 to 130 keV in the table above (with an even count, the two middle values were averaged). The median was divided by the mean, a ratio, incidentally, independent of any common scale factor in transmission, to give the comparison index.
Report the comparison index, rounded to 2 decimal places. 0.96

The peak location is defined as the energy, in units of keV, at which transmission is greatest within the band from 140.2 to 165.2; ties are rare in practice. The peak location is 164.0 keV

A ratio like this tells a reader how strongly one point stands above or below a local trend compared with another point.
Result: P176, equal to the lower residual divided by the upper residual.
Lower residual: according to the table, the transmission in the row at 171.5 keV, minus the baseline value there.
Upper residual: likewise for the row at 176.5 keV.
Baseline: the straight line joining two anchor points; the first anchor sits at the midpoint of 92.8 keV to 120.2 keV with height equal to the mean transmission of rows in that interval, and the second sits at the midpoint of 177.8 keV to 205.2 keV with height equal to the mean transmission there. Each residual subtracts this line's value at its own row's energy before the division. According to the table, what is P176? 3.8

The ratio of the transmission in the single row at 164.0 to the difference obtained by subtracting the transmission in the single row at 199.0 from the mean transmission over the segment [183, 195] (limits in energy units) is -26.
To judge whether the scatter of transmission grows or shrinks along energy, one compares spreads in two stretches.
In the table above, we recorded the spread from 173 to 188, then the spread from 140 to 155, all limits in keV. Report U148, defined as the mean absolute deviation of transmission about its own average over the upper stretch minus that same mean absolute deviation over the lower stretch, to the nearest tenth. 2.7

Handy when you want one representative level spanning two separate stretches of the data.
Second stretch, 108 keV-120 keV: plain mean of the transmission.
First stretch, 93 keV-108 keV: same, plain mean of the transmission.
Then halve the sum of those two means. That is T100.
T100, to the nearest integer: 221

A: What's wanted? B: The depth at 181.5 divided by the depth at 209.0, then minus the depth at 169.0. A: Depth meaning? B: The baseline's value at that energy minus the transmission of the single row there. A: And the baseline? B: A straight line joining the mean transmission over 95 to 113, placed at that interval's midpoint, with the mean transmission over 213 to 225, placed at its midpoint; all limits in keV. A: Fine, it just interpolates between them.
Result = 44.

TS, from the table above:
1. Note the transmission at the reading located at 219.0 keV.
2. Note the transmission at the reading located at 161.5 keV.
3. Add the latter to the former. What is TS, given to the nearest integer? 390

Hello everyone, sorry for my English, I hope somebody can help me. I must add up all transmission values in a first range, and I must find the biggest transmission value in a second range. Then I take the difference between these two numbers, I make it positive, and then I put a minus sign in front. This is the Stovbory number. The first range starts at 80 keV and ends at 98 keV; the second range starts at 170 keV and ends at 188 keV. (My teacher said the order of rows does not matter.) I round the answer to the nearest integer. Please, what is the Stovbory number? -1224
